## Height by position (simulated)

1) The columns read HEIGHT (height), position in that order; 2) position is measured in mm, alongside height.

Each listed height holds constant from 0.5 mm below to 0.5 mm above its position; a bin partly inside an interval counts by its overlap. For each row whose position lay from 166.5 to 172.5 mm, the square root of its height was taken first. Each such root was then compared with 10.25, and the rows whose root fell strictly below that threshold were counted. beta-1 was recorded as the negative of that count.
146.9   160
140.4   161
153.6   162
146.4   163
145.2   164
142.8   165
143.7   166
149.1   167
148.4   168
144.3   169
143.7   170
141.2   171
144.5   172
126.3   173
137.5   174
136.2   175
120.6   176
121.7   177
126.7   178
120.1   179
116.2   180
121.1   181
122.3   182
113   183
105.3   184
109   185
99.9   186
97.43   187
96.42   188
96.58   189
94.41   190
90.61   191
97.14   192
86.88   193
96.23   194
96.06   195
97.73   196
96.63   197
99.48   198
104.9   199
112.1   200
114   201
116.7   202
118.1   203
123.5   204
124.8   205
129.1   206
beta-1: 0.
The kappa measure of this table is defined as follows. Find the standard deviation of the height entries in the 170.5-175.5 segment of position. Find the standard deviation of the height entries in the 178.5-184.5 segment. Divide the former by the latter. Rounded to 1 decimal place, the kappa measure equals 1.1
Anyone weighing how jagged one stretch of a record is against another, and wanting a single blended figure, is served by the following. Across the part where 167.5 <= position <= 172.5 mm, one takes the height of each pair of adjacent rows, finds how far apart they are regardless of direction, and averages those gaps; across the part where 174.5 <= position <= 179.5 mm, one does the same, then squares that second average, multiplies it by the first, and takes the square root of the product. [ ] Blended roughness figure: 11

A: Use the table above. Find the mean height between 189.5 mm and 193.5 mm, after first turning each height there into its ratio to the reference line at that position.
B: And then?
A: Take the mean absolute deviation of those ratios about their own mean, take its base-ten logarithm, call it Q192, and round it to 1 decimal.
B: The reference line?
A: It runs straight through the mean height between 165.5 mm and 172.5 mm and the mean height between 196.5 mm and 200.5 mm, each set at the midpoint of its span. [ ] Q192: -1.6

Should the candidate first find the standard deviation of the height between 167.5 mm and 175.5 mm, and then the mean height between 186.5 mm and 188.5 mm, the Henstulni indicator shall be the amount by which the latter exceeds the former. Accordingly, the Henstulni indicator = 90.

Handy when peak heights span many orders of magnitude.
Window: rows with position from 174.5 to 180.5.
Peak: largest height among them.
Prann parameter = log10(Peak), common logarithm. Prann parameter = 2.13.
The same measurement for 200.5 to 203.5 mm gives 2.07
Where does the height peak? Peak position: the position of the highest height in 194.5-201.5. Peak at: 201 mm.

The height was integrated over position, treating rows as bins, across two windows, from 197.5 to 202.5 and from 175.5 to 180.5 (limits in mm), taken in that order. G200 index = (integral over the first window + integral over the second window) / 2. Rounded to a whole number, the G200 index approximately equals 576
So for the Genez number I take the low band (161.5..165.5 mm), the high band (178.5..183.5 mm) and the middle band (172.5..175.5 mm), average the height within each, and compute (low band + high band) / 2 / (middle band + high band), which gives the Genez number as 0.53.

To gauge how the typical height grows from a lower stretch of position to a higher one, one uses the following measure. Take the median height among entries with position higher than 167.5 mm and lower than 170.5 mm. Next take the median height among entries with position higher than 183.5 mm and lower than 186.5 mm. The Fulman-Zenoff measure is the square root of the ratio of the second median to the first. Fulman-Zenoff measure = 0.85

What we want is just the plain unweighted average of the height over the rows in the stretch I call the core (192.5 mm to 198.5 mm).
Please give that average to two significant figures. 96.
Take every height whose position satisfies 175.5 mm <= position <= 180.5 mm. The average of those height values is 121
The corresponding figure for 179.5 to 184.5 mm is 116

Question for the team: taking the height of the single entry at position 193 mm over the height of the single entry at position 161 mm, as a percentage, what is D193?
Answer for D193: 62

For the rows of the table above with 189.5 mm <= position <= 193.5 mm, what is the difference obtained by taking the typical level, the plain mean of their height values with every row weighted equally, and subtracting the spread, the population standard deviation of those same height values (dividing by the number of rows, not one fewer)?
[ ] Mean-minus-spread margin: 88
